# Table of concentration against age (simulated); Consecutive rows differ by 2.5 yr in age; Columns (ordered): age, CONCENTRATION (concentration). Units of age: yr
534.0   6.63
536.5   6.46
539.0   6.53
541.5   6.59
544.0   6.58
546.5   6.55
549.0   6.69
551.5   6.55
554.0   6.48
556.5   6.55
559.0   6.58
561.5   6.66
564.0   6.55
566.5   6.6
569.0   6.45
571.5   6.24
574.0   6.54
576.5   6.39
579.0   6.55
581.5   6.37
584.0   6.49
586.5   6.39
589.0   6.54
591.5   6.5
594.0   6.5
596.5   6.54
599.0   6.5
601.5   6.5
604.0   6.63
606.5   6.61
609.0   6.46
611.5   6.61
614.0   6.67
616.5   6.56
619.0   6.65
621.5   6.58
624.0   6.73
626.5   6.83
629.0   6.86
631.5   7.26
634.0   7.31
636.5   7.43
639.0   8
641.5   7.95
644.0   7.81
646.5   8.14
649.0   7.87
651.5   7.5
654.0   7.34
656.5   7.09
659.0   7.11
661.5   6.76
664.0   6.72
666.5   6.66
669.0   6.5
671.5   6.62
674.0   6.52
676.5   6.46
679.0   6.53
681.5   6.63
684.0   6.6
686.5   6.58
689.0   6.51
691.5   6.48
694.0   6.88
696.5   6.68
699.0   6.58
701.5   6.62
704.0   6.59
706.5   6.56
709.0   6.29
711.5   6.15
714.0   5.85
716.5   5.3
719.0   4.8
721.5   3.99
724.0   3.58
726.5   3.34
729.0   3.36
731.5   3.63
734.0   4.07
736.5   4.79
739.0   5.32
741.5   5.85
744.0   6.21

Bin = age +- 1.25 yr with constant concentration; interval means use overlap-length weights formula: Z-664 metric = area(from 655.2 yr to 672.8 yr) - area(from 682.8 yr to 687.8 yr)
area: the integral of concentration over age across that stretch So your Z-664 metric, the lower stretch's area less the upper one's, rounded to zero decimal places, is 86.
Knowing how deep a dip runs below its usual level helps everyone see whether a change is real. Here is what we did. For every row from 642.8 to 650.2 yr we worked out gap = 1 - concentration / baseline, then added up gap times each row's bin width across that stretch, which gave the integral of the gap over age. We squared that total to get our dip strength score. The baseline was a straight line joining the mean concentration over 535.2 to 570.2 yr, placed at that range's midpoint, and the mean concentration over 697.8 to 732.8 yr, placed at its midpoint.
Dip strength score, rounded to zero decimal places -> 8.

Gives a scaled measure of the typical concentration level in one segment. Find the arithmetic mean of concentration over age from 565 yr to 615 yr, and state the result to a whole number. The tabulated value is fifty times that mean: 325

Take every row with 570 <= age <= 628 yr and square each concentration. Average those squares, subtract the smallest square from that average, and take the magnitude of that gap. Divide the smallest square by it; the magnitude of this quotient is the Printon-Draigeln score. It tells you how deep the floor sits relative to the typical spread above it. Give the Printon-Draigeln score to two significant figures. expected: 10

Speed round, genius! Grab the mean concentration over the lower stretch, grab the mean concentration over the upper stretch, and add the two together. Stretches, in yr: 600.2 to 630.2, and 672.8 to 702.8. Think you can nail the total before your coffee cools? 13.2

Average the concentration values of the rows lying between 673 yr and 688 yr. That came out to 6.55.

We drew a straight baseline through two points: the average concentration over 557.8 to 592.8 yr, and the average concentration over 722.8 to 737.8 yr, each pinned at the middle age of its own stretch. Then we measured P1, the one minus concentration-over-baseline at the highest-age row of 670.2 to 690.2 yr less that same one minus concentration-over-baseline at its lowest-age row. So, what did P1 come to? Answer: -0.1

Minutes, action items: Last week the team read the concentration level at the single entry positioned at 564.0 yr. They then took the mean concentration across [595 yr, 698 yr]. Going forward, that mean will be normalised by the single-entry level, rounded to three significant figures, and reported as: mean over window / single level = 1.05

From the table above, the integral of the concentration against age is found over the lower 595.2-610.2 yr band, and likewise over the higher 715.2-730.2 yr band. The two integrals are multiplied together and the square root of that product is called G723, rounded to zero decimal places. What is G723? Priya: 77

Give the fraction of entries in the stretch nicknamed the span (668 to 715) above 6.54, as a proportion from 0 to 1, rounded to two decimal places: 0.53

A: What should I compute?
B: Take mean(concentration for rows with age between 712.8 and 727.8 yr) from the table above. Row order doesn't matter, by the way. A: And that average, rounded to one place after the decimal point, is 4.5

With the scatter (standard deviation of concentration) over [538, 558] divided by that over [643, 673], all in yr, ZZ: 0.11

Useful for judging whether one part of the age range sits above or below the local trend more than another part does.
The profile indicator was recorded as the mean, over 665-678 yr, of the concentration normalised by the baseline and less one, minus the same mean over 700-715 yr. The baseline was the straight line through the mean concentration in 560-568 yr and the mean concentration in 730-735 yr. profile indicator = -0.14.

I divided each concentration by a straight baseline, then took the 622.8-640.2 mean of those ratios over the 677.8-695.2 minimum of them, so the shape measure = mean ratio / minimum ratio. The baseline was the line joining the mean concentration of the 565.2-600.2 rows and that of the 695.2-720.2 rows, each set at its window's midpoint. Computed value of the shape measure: 1.08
